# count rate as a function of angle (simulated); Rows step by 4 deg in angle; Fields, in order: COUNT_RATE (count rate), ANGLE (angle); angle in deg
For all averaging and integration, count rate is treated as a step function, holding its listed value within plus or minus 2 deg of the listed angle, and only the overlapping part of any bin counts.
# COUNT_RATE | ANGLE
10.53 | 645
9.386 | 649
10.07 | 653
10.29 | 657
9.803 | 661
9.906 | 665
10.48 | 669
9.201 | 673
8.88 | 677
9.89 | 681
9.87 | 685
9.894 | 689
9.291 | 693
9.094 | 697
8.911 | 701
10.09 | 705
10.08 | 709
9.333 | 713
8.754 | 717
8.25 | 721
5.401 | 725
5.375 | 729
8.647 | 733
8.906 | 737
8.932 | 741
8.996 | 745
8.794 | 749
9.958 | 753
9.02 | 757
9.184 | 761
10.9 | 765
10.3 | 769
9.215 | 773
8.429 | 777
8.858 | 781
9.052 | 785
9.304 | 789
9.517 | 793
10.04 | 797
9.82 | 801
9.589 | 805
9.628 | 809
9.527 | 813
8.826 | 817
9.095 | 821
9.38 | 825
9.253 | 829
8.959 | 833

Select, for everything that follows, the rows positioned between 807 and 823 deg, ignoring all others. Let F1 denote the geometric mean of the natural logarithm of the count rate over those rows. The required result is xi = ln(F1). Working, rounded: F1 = 2.23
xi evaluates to 0.80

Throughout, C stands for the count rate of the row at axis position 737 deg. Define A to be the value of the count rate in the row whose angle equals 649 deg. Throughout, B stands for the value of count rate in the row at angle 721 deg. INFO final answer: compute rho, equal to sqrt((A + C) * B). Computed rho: 12.3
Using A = 9.386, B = 8.25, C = 8.906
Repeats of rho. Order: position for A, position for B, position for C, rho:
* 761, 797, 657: 14.0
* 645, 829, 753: 13.8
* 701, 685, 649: 13.4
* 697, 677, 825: 12.8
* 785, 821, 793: 13.0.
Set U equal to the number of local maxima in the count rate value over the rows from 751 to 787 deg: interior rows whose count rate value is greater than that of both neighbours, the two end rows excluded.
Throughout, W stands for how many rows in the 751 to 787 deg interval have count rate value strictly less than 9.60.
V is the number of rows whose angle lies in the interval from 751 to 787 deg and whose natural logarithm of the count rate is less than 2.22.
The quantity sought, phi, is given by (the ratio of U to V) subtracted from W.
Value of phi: 6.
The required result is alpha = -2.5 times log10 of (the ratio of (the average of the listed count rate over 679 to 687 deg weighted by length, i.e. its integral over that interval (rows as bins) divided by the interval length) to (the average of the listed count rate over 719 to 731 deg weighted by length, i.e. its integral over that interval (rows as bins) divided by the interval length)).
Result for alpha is -0.48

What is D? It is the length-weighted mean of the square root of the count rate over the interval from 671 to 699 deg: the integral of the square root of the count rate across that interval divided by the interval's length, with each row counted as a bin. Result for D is 3.07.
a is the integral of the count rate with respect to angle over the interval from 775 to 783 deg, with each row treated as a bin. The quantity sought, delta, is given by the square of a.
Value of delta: 4781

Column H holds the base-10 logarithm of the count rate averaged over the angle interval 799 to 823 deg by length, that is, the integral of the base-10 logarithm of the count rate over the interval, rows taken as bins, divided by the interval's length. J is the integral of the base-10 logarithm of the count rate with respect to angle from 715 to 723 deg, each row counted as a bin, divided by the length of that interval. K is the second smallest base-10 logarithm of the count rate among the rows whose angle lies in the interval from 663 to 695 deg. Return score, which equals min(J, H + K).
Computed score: 0.929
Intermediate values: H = 0.973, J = 0.93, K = 0.964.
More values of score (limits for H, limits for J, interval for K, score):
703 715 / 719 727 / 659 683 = 0.824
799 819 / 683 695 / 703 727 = 0.986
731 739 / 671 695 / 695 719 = 0.978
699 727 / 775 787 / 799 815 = 0.943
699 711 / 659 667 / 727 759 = 0.994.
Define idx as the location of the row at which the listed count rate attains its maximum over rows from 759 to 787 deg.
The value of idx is 765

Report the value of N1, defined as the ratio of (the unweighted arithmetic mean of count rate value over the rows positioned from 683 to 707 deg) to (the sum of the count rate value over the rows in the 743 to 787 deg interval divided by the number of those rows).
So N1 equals 1.02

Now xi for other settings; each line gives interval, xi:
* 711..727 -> 0.71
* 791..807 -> 0.82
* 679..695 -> 0.82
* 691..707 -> 0.80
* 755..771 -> 0.83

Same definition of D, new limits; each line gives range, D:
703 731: 2.84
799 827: 3.07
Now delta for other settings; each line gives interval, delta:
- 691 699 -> 5408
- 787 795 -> 5668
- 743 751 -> 5064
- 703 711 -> 6509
